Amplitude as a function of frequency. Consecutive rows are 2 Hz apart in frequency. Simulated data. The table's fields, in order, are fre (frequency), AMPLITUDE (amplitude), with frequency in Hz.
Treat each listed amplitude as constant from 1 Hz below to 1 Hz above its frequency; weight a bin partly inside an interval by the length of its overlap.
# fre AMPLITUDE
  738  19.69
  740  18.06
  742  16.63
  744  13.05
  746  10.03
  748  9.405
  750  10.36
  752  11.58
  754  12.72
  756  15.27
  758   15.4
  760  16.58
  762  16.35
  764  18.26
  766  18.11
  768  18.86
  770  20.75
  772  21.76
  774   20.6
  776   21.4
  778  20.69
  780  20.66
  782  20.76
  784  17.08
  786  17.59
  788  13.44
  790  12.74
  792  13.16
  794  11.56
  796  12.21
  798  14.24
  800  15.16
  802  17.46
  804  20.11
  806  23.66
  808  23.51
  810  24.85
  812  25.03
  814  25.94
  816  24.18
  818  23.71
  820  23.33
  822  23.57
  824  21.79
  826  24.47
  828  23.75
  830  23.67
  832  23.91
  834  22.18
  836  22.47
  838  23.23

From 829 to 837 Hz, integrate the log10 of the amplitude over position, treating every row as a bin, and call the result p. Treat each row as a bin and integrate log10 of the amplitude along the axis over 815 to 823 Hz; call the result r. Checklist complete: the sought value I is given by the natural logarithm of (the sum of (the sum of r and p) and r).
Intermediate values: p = 10.9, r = 11.0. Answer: 3.49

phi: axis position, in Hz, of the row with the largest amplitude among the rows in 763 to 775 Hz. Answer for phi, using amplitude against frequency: 772 Hz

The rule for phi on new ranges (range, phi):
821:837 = 826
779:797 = 782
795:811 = 810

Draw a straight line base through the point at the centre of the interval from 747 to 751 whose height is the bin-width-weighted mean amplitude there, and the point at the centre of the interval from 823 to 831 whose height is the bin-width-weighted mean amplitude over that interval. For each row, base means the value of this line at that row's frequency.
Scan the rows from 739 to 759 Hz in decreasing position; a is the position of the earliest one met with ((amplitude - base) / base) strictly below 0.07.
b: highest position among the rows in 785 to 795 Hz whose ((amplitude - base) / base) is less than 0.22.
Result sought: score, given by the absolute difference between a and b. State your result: 44 Hz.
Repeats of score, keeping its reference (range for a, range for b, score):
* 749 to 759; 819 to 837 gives 86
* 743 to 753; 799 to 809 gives 58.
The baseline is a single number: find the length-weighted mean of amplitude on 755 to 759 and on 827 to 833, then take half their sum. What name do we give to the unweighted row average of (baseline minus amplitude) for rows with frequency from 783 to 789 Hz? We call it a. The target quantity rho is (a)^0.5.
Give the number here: 1.9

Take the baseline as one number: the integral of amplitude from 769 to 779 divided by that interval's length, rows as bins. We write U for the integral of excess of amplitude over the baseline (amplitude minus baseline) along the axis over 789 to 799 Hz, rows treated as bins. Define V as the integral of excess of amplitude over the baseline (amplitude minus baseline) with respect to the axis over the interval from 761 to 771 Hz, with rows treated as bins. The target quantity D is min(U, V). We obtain -83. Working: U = -83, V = -26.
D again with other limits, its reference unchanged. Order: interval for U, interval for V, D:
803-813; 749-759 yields -80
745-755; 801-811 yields -102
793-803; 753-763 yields -69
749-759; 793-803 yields -80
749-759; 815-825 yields -80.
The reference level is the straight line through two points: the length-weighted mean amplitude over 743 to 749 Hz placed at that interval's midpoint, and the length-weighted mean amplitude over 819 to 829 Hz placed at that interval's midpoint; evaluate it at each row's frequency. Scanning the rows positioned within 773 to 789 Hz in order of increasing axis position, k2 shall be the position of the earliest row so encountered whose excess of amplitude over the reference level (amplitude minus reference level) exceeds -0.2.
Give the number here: 774 Hz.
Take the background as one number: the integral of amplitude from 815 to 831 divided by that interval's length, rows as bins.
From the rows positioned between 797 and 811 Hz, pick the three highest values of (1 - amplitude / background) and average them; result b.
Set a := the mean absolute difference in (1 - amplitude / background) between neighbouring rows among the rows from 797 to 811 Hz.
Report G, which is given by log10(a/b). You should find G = -0.64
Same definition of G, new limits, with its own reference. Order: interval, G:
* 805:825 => 0.07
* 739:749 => -0.77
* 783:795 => -0.88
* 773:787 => -0.72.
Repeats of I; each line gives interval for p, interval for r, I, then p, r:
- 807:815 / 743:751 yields 3.32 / 11.2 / 8.2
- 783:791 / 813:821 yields 3.45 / 9.4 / 11.1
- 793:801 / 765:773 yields 3.39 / 9.0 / 10.4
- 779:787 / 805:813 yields 3.48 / 10.2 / 11.1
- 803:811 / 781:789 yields 3.42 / 10.9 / 9.8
